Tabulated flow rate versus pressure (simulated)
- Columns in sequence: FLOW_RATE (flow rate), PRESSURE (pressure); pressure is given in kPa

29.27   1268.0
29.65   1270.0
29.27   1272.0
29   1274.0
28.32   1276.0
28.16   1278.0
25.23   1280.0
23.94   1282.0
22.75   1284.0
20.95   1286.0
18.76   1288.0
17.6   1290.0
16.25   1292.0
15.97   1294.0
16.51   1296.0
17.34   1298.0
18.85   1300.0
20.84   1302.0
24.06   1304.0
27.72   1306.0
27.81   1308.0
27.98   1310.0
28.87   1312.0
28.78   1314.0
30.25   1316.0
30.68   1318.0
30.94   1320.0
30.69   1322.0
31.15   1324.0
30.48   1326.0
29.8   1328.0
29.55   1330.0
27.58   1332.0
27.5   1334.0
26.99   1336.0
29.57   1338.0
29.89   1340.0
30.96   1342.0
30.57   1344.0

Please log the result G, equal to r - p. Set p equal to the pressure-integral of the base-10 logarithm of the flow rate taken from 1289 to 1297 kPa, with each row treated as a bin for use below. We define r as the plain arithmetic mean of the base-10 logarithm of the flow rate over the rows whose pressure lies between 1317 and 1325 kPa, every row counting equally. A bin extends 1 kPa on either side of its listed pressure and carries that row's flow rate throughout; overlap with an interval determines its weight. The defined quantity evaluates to -8.3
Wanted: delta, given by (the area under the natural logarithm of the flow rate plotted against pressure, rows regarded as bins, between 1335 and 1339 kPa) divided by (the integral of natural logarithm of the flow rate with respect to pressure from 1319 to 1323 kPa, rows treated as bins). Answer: 0.97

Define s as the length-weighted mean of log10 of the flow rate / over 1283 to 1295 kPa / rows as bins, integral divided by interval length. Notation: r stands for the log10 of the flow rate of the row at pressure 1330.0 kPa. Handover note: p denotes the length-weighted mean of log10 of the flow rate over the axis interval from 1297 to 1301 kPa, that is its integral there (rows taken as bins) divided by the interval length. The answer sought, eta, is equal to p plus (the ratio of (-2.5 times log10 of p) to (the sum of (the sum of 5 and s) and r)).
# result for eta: 1.23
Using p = 1.26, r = 1.47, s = 1.27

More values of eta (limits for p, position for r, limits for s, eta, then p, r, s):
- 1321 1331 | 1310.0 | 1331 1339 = 1.43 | 1.48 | 1.45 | 1.45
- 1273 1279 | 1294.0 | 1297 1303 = 1.40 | 1.45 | 1.20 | 1.28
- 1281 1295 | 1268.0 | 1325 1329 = 1.25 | 1.28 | 1.47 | 1.48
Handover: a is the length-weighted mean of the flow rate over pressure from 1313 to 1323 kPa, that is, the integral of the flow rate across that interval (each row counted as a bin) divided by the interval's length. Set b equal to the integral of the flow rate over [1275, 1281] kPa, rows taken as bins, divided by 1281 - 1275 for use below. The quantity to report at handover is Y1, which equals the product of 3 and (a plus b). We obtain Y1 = 173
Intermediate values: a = 30.3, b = 27.2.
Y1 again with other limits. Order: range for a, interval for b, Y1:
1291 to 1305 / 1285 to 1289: 115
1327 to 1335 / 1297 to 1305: 147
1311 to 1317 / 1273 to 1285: 167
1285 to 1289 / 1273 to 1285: 138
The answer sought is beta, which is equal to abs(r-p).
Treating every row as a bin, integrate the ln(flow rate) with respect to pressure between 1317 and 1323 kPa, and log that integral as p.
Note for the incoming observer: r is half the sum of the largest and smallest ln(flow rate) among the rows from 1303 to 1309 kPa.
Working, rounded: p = 20.6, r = 3.3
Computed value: 17.3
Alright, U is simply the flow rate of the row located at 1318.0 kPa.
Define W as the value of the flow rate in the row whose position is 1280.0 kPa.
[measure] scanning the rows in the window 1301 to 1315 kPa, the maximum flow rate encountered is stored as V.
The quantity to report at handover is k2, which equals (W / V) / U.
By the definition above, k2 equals 0.028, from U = 30.68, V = 28.87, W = 25.23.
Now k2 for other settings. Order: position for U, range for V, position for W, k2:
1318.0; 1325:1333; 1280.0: 0.027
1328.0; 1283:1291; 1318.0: 0.045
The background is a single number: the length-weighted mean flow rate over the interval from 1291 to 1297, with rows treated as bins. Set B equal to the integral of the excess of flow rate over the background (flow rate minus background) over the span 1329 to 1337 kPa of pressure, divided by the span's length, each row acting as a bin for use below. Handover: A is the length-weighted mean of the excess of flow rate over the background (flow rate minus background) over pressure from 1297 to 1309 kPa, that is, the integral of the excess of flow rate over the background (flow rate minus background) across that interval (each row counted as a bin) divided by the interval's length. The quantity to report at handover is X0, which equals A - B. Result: -5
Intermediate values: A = 7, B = 11.7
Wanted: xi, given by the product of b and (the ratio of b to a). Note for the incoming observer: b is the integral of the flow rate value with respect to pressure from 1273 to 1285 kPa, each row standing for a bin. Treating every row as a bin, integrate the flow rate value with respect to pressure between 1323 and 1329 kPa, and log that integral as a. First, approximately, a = 183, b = 315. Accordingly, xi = 542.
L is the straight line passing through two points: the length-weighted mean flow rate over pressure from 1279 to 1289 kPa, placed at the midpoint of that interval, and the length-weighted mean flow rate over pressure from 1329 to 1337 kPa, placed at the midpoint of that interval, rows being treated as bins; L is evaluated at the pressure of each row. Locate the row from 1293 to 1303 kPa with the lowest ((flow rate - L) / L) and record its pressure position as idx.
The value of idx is 1294.0 kPa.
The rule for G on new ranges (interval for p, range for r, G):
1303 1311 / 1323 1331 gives -9.9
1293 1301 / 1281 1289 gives -8.5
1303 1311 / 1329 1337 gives -10.0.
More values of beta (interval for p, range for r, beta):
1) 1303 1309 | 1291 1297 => 16.9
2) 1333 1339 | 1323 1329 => 16.6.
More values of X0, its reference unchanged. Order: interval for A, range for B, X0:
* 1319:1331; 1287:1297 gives 13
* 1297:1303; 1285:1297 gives 1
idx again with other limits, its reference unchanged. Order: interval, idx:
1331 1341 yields 1336.0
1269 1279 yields 1278.0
